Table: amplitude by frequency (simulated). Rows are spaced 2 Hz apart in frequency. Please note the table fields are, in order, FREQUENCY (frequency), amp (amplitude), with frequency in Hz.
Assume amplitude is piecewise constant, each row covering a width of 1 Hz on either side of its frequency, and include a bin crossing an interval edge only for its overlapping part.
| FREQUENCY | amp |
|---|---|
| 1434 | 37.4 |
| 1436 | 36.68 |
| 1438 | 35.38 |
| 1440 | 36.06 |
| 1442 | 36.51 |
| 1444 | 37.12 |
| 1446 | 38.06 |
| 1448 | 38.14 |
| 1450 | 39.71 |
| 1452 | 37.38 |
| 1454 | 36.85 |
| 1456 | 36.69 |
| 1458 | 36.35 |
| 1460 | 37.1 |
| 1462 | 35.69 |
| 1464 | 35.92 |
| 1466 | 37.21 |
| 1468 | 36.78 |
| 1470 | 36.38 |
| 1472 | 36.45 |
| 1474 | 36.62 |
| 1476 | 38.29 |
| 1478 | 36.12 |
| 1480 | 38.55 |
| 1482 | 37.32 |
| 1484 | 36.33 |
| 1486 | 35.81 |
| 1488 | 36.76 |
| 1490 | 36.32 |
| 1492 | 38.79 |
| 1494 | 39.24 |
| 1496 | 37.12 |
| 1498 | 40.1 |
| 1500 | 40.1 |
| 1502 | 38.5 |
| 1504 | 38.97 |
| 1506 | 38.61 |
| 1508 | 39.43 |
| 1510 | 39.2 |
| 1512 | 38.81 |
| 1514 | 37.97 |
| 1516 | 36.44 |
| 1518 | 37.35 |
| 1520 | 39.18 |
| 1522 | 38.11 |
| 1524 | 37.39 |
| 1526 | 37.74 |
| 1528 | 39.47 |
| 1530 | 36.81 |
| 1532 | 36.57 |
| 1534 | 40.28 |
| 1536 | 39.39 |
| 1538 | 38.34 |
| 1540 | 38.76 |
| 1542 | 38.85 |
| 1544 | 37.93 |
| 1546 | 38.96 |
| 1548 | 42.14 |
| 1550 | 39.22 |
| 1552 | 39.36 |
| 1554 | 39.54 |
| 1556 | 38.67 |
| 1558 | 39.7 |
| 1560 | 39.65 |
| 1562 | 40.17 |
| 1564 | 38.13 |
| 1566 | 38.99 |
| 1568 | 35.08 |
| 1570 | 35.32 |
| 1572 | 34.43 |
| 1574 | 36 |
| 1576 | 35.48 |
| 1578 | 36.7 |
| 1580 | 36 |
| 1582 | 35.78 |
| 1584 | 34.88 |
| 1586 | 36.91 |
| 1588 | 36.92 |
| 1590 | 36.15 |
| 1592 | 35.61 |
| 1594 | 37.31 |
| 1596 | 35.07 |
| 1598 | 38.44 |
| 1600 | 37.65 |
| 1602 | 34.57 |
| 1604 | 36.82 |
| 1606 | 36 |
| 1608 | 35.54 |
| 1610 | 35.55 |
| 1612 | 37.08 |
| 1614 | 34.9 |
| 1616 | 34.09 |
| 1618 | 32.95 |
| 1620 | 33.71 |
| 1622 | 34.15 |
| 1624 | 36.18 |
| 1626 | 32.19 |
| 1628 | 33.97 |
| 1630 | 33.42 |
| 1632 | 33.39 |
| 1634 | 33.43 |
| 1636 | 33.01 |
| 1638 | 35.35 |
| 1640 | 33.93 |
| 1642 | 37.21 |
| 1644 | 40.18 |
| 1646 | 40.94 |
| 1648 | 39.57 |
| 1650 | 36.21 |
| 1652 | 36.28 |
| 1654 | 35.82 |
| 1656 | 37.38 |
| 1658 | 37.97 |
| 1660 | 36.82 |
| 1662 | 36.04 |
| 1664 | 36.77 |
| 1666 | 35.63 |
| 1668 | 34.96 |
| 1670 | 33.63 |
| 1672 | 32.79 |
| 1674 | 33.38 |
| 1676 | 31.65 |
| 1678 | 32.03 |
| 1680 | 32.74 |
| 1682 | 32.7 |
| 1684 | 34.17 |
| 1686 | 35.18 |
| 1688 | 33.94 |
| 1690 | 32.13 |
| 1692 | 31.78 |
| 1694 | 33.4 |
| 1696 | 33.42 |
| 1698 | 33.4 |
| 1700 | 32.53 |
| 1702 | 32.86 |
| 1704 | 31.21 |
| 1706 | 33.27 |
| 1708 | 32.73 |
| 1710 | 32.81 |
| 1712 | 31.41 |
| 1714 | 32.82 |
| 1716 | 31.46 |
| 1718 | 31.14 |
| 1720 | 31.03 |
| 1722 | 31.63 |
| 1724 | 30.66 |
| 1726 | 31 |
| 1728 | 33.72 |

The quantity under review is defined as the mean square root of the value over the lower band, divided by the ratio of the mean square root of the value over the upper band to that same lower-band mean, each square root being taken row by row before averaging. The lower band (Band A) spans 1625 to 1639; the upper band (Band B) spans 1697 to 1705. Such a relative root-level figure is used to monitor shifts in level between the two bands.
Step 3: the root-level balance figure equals 5.9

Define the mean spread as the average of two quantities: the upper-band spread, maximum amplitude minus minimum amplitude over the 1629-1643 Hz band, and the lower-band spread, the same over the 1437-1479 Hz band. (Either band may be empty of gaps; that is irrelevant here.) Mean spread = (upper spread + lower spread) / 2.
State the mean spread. 4.3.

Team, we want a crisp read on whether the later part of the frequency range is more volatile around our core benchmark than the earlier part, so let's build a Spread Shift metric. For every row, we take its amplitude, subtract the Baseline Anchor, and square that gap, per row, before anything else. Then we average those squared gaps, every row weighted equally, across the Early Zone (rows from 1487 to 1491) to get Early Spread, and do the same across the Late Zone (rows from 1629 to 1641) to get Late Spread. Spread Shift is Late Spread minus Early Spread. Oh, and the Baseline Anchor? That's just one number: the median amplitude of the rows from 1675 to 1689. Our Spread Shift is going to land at -13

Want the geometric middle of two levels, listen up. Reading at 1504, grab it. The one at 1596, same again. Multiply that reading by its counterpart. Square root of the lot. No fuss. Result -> 37.0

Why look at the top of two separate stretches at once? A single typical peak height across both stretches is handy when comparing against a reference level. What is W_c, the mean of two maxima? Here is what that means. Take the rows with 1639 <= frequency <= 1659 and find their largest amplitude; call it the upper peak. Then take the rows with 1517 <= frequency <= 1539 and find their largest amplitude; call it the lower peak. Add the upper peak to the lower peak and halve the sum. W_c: 40.6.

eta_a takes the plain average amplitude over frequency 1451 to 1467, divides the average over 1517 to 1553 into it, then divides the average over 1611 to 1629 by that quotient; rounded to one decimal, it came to 36.2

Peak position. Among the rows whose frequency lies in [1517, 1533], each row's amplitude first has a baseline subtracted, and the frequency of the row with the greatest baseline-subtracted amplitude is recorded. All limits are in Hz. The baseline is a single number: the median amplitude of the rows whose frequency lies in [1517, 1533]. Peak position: 1528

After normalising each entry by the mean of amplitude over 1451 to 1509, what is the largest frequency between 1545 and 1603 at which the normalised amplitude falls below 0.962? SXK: 1602 Hz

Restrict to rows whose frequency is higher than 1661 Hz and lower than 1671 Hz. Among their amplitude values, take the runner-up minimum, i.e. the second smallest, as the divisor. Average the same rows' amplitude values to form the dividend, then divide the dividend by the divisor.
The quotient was 1.013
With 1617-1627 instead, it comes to 1.027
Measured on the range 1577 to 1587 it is 1.008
